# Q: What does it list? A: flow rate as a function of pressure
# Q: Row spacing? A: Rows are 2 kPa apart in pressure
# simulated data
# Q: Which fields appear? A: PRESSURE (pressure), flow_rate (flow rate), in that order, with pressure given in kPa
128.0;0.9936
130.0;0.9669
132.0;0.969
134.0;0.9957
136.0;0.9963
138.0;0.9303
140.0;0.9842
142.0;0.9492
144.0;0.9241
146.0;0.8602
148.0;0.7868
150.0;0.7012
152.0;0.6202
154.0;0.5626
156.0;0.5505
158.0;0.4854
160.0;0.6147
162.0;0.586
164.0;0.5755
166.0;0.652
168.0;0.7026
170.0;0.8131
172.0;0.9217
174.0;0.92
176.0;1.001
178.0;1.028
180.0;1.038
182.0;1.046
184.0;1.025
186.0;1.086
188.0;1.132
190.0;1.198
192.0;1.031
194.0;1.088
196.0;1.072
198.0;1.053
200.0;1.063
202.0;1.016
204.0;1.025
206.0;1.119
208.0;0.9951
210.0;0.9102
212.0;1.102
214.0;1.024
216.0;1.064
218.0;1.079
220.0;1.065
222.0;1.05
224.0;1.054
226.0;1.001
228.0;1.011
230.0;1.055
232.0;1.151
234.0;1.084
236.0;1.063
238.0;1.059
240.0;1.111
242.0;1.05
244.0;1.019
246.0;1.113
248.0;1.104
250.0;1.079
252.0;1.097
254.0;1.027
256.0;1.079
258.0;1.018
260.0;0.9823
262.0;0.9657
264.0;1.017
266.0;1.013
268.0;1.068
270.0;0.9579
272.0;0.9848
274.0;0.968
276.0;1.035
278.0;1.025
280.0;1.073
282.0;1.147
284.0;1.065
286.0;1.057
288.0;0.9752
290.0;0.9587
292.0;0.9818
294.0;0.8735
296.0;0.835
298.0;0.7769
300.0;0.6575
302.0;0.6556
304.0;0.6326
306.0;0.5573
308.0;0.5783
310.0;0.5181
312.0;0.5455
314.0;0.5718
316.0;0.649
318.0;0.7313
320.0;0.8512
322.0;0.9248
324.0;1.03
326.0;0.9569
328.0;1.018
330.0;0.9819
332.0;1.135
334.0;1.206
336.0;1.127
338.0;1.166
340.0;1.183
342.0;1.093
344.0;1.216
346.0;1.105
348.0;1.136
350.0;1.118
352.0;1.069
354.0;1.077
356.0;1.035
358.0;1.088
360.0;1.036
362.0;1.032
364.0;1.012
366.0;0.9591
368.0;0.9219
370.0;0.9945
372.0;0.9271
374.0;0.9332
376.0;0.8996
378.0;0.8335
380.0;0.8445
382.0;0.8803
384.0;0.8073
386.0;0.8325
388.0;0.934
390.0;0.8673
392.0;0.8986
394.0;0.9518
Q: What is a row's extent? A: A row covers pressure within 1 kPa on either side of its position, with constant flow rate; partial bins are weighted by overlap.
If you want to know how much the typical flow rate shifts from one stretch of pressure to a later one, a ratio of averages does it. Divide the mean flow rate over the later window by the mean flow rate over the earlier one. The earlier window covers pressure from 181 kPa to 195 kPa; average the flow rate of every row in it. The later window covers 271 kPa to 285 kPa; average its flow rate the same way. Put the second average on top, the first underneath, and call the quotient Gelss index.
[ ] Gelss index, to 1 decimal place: 1.0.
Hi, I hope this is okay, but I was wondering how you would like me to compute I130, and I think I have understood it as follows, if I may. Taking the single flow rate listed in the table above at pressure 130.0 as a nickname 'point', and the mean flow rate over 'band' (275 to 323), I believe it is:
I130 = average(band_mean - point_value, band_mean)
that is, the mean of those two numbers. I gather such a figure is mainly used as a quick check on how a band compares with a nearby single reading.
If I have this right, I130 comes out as 0.34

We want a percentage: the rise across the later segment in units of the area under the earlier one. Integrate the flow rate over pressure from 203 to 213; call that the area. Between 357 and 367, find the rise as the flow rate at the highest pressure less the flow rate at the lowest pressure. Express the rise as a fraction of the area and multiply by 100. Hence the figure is -1.3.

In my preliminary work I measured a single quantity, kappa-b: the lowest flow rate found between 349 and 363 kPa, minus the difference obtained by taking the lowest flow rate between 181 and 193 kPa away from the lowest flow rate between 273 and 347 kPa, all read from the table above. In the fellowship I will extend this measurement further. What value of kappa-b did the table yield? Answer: 1.5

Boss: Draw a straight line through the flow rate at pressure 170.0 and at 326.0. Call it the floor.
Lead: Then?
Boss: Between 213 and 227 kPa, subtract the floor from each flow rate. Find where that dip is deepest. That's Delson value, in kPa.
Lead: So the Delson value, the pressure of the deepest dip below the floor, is 226.0 kPa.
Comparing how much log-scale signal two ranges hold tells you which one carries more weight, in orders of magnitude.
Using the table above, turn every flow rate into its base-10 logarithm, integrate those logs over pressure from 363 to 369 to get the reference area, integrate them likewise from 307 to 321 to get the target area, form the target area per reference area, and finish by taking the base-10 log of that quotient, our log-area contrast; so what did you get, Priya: 1.5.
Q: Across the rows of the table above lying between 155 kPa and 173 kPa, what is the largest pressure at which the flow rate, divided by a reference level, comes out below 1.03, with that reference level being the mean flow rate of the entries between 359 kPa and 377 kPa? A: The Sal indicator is 172.0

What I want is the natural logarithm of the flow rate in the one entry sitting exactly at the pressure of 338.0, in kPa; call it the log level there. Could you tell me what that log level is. 0.15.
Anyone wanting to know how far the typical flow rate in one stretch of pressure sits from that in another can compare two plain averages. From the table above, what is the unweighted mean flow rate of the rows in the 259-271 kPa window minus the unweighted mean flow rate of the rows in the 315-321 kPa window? 0.26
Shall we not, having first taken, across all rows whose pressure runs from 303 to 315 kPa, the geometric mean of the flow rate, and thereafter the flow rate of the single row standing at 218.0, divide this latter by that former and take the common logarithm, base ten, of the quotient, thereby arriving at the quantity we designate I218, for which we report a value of 0.28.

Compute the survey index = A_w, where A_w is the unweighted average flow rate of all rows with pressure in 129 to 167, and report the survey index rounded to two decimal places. 0.77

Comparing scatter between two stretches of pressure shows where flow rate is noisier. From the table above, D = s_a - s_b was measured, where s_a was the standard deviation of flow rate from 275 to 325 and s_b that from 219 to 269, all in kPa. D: 0.16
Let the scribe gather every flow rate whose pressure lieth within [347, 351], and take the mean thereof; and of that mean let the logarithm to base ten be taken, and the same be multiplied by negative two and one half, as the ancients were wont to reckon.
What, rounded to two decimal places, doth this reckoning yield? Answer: -0.13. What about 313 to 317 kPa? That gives 0.54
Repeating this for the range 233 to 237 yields -0.08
